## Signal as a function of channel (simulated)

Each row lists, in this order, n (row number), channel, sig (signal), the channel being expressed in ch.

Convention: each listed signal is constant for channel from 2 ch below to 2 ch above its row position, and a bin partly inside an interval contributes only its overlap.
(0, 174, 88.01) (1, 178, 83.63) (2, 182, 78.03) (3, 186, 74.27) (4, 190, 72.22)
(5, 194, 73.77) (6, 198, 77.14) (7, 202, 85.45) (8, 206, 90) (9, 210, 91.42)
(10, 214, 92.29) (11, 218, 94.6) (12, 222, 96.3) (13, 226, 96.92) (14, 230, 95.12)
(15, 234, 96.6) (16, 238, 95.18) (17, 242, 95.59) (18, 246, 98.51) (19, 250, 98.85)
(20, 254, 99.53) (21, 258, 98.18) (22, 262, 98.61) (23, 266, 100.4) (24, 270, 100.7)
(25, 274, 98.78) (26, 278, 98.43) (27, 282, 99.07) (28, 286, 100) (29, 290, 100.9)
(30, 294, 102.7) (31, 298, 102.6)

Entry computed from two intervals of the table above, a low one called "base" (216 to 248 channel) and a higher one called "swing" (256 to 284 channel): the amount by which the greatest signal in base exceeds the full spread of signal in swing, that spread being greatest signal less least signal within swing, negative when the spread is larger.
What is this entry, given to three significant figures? 96.0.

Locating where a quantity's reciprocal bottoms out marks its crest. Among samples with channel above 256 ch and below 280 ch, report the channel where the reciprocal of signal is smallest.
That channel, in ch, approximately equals 270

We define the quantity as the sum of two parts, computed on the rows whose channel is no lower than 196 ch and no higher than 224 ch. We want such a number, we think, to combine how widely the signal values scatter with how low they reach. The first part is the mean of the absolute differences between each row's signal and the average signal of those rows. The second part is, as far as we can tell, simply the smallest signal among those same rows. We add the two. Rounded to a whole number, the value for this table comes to 82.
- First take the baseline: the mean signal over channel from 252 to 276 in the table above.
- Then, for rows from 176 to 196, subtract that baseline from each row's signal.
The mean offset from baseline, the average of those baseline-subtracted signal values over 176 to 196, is -23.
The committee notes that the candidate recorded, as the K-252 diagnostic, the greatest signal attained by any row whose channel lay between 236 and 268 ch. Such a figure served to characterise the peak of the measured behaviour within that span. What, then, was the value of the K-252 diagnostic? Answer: 100.4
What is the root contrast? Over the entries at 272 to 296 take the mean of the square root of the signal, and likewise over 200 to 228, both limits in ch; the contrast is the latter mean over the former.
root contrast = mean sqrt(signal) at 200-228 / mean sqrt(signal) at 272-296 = 0.96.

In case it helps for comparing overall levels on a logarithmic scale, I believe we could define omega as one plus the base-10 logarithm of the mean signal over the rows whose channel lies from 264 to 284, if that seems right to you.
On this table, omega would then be 3.00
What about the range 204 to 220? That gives 2.96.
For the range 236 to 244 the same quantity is 2.98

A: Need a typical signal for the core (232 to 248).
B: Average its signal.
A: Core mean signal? 96.5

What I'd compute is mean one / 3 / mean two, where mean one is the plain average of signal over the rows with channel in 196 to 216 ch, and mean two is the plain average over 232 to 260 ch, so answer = 0.298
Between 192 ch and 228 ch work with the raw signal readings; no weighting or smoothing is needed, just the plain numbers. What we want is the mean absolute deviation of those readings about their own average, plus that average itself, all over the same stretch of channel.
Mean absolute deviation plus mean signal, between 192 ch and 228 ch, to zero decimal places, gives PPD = 95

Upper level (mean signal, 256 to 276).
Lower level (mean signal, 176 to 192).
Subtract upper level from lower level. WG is -22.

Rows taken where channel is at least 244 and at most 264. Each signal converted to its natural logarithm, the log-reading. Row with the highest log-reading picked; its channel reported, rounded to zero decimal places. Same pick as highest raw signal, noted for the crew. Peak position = 254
